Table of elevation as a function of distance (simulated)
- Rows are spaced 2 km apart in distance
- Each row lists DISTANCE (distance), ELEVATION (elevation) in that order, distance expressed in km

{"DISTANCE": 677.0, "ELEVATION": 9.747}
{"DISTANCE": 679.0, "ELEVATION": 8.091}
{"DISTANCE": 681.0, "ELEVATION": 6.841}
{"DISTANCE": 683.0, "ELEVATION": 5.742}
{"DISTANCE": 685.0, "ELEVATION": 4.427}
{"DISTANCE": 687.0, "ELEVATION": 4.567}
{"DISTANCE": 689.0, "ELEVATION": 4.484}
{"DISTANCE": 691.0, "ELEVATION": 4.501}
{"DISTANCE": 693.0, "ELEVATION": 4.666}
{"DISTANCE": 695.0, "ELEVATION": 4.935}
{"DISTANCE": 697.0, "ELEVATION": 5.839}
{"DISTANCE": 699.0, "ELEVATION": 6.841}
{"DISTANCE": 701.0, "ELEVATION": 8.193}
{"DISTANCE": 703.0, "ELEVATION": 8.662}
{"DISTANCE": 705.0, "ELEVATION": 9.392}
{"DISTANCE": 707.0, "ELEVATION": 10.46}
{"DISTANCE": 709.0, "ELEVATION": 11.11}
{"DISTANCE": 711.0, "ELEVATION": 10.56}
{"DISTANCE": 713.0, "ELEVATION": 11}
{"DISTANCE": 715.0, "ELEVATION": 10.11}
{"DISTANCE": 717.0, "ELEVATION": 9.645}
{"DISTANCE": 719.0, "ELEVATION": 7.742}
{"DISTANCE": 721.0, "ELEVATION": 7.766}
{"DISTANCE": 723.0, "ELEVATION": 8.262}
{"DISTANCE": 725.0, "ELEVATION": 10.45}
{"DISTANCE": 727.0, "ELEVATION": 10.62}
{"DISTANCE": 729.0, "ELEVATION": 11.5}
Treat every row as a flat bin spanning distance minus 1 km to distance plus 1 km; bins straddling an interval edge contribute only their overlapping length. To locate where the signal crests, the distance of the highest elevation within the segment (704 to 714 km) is 709.0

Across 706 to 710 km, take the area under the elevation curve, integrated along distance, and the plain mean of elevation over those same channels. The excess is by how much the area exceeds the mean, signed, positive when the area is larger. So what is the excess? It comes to 32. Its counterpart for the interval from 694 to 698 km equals 16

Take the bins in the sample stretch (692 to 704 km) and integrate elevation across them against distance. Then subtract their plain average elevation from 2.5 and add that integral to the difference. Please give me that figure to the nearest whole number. 74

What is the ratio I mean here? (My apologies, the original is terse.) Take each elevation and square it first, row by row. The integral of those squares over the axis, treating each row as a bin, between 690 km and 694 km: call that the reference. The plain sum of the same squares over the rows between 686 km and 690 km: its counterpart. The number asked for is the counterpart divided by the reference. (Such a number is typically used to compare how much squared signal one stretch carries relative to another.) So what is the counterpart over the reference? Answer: 0.5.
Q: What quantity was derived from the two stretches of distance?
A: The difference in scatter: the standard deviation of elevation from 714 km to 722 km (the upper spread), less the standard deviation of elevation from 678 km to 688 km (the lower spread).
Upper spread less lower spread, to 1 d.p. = -0.3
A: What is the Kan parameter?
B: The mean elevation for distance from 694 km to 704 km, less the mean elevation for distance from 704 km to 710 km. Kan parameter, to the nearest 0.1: -3.4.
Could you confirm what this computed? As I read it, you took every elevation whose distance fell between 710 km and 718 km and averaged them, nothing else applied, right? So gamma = 10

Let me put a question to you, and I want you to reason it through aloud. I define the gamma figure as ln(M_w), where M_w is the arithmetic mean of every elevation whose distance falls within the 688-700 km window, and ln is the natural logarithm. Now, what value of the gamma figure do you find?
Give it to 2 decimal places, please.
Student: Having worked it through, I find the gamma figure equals 1.65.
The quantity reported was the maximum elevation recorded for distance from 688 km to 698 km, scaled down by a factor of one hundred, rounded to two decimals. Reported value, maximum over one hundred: 0.06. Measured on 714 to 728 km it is 0.11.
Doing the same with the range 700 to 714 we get 0.11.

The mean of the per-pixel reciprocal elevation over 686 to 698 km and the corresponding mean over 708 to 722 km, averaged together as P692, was 0.157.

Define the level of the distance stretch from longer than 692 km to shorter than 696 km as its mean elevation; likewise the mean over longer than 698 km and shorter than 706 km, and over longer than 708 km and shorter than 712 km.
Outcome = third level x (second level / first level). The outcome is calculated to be 19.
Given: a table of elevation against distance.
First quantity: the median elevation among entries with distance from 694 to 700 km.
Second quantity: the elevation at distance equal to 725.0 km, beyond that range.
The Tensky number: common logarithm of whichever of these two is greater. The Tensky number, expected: 1.019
